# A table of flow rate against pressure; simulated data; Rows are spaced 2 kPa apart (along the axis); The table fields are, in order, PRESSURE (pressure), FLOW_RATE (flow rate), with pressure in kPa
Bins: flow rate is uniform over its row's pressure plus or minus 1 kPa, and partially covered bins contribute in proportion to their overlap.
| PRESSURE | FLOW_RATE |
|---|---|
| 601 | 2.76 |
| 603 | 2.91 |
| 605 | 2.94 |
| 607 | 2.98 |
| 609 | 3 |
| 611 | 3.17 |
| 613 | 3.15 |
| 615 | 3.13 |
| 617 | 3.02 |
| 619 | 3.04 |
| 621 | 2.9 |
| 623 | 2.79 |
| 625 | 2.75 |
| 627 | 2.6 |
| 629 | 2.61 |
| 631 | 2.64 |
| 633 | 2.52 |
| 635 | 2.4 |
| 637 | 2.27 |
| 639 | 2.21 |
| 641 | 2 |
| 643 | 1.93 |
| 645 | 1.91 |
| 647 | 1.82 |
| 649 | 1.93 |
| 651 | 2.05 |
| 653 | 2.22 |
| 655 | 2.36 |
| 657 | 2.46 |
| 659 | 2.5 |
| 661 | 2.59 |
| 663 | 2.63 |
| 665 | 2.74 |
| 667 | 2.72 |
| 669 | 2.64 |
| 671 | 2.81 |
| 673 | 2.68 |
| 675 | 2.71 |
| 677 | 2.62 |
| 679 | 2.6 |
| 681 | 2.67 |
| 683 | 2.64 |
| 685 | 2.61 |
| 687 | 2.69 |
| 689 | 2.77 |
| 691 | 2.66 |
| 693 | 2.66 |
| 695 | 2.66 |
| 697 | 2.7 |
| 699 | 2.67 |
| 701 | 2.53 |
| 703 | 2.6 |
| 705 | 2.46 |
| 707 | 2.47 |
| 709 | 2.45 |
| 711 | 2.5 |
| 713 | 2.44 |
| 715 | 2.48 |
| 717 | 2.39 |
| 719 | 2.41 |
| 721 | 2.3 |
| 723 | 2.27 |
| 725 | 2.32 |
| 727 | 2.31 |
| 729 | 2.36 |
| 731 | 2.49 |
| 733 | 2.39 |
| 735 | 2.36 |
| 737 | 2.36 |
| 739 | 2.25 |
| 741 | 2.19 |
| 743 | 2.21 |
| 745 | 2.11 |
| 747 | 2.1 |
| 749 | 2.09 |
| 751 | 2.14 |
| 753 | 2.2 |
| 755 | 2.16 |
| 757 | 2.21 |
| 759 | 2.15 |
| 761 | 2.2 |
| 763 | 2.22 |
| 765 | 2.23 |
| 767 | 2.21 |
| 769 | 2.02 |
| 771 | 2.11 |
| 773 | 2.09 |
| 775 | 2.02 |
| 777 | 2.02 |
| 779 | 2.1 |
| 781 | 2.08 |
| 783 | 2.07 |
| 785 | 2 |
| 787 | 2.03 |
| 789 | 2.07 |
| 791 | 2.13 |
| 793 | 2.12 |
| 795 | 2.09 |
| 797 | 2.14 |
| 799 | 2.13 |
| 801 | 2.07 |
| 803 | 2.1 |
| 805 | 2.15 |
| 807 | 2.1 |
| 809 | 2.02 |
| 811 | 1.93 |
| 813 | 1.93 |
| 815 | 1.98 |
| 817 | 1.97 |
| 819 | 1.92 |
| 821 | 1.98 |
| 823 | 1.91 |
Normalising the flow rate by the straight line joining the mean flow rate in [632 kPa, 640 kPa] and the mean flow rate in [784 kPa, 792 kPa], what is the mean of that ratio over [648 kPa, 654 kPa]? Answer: 0.89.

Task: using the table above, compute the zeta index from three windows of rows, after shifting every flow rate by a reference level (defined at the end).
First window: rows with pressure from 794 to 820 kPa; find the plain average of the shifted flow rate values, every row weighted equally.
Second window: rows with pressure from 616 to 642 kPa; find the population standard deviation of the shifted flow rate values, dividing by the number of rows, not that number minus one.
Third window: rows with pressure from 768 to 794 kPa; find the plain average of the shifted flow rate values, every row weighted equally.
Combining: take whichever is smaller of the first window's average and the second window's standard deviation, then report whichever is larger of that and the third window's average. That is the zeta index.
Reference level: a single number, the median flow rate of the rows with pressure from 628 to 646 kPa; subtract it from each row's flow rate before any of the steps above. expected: -0.20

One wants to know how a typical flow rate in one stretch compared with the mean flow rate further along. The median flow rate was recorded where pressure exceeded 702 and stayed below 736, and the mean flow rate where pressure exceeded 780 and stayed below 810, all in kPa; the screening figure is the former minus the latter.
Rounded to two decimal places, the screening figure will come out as 0.32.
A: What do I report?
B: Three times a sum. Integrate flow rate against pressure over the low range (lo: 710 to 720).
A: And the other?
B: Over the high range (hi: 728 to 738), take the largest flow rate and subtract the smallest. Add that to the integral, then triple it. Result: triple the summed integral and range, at 74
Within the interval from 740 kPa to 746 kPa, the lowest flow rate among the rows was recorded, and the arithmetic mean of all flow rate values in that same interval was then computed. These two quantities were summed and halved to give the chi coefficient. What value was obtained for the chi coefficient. 2.14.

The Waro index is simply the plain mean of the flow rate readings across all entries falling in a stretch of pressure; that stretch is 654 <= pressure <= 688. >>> 2.63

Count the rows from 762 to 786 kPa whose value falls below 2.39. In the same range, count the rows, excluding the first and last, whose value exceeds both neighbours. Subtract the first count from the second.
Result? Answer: -9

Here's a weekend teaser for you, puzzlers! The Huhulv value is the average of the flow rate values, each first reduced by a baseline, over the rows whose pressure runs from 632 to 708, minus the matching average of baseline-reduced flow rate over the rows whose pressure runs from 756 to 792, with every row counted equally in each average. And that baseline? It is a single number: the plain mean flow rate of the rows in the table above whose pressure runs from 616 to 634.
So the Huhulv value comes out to 0.4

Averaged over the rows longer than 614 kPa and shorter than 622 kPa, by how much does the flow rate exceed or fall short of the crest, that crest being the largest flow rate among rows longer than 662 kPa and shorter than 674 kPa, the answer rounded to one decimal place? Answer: 0.2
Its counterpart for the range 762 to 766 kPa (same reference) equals -0.6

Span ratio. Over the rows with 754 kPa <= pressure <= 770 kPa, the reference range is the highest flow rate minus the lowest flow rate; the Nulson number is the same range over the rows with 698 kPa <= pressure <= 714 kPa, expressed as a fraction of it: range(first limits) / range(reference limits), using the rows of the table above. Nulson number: 1.1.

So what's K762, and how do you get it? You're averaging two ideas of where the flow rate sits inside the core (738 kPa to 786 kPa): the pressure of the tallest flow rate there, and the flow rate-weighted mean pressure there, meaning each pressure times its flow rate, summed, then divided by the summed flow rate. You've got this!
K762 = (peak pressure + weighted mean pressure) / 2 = 750.4 kPa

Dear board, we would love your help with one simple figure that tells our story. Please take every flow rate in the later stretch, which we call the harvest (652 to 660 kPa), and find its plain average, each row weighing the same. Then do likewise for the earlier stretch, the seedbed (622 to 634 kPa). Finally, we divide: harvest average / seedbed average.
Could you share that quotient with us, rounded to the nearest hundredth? 0.90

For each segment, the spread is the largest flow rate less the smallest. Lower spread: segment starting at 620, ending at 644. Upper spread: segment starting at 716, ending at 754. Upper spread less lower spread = -0.57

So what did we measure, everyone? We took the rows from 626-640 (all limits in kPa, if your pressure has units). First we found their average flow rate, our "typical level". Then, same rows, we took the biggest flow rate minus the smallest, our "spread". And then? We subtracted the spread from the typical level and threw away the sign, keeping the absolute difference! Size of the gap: 2.03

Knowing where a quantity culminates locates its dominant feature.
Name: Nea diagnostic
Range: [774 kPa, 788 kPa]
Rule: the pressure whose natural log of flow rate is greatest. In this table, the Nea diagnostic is 779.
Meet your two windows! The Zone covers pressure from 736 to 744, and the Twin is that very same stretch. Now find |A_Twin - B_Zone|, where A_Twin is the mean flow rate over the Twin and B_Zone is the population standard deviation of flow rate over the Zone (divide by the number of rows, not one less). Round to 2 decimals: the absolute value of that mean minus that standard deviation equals 2.19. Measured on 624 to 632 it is 2.59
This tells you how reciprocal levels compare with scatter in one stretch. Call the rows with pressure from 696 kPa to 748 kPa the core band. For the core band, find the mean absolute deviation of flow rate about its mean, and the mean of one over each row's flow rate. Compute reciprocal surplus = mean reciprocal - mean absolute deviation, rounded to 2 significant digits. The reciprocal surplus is 0.30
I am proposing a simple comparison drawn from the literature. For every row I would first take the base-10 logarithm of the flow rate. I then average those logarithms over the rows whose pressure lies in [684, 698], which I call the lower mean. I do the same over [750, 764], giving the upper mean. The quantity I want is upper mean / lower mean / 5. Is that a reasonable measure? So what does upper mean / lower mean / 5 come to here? 0.158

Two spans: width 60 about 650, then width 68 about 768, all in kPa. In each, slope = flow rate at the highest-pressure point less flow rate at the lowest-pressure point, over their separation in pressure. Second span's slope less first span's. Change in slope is 0.001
